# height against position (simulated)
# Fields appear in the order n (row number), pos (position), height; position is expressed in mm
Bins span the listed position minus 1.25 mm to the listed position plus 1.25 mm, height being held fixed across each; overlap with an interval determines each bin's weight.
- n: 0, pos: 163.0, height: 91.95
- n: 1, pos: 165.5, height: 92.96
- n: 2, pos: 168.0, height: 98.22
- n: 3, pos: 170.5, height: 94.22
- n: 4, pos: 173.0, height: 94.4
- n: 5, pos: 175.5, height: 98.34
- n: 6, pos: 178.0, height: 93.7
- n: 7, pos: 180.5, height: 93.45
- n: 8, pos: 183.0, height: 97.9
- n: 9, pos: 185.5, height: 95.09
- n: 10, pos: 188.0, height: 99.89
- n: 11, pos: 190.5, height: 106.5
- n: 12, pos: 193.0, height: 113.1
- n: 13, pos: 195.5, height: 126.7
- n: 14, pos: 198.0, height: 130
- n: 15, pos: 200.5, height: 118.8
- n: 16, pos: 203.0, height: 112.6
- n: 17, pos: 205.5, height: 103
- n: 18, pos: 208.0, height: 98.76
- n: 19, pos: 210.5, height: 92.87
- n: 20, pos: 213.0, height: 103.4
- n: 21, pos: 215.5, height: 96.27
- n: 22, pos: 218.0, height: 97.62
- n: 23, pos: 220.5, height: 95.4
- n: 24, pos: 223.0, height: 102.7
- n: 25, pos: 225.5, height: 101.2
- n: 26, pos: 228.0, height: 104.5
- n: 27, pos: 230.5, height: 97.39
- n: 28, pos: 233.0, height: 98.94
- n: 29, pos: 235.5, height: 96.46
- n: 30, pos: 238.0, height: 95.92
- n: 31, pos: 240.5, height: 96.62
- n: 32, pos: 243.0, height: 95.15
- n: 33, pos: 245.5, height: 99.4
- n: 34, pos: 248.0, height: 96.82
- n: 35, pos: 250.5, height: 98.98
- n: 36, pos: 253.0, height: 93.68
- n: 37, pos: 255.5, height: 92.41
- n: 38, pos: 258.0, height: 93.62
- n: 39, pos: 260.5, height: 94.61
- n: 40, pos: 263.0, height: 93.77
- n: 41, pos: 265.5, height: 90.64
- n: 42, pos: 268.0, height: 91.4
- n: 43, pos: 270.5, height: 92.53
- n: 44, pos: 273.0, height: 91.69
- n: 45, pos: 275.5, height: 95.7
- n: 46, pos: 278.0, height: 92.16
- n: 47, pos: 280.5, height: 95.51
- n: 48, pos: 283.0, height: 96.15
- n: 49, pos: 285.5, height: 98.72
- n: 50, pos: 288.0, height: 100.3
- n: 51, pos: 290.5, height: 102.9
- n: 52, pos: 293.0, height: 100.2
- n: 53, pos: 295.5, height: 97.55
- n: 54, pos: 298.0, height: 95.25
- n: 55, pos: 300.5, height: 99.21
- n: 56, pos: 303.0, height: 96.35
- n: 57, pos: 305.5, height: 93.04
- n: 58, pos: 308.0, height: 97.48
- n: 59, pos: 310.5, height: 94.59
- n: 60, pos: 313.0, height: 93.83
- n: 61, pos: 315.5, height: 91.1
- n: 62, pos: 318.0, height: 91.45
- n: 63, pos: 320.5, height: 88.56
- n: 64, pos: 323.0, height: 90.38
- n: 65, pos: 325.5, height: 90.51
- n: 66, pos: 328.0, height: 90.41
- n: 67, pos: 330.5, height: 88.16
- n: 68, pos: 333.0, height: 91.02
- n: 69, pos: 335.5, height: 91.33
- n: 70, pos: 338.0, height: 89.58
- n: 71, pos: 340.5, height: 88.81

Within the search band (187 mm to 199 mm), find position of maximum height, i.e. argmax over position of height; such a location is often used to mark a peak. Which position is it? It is 198.0 mm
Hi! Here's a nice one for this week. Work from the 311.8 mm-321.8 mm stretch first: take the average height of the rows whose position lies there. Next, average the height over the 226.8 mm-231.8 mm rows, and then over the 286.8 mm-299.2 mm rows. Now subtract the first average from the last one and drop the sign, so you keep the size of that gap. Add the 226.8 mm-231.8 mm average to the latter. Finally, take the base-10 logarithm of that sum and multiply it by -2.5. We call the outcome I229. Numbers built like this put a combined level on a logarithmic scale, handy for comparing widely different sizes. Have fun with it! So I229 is -5.09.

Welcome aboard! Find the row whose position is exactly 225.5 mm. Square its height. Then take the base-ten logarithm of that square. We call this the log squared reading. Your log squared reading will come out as 4.01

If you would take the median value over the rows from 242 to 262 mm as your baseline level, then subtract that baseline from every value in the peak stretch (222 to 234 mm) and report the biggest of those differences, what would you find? 10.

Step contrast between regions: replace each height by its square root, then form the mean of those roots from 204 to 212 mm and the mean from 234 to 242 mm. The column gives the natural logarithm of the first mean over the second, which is 0.01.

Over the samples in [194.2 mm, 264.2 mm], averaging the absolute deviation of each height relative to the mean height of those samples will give 6.7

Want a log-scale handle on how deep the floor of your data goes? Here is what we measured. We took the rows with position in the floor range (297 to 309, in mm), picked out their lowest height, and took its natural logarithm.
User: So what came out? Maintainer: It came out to 4.53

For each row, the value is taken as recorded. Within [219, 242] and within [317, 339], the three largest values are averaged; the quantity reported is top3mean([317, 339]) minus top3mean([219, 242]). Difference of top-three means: -12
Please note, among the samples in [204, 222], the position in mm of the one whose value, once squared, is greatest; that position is 213.0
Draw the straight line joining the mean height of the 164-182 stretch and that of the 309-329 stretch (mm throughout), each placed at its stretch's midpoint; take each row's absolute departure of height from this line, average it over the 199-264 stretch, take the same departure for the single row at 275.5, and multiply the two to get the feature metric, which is 18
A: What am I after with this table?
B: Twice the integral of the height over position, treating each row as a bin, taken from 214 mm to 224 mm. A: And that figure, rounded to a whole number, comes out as 1960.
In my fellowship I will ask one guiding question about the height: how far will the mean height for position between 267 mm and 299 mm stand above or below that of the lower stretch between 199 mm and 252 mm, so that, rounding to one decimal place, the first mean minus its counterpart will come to -4.0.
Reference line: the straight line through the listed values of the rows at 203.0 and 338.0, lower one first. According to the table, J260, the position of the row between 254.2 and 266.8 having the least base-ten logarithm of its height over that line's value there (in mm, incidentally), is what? 265.5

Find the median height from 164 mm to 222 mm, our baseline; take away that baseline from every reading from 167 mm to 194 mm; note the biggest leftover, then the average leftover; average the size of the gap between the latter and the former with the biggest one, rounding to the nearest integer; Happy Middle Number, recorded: 15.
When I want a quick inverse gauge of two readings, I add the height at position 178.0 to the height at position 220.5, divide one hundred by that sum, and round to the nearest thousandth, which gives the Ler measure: 0.529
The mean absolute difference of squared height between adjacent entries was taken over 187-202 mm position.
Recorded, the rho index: 1942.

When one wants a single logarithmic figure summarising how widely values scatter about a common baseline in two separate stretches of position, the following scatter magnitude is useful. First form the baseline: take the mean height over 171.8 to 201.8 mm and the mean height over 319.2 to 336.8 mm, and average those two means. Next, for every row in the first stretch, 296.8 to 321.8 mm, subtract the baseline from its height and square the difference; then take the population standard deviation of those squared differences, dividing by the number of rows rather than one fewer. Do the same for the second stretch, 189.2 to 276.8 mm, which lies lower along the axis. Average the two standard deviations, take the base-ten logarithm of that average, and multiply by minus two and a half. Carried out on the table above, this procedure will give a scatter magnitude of -5.24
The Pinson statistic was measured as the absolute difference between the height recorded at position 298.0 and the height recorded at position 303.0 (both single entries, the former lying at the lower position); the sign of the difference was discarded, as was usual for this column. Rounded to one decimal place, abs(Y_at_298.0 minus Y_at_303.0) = 1.1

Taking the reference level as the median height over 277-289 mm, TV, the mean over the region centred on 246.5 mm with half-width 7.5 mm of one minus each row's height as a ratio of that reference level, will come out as -0.007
